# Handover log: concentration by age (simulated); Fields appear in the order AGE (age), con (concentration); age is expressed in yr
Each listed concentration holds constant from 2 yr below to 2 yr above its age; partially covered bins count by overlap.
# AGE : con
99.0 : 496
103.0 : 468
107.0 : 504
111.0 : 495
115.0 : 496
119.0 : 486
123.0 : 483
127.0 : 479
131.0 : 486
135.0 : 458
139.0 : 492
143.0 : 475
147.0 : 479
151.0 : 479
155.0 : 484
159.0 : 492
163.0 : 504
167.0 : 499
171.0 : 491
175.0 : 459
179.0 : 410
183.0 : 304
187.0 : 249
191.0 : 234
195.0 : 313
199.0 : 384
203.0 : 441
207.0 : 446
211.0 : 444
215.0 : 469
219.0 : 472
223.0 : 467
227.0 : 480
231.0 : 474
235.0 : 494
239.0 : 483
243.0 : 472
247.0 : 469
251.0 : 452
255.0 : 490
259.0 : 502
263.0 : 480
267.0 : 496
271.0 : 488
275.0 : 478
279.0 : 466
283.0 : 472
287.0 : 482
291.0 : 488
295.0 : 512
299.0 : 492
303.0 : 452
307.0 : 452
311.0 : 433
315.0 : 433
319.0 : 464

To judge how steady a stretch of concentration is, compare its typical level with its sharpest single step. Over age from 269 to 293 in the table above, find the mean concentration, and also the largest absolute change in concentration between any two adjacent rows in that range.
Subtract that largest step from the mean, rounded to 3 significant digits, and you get 467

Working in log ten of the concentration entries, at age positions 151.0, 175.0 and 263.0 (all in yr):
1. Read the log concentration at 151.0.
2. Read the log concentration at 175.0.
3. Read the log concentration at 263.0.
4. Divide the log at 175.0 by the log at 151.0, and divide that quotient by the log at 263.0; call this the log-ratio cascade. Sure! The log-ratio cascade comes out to 0.370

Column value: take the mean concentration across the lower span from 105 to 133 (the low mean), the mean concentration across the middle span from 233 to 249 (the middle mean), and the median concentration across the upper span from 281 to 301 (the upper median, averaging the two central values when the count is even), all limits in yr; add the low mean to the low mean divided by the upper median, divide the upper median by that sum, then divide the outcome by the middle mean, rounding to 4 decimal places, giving 0.0021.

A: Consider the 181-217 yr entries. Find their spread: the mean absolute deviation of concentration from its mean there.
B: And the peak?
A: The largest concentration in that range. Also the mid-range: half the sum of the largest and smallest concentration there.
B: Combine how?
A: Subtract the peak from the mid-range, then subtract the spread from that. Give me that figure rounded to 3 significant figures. -197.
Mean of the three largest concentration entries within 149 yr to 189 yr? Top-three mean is 498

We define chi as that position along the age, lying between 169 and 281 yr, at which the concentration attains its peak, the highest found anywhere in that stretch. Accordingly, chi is 259.0 yr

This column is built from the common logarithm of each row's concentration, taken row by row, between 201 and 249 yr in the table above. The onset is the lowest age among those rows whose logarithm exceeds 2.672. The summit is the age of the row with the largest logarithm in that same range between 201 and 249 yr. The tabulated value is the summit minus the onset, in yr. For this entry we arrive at 16 yr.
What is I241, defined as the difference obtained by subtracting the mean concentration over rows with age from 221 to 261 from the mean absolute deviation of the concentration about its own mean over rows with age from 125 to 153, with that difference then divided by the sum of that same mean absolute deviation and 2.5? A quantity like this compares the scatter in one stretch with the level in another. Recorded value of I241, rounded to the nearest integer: -51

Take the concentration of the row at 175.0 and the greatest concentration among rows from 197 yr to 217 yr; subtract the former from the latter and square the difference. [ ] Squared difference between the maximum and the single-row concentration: 100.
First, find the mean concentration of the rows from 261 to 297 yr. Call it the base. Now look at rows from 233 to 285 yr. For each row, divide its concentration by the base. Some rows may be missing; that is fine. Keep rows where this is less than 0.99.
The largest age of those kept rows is 283.0 yr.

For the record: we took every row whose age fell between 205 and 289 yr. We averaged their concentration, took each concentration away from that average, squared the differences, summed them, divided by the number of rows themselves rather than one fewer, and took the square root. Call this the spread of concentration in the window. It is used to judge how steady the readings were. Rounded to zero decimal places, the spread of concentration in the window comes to 15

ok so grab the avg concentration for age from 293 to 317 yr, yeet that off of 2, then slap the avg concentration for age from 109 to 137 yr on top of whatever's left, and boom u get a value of 23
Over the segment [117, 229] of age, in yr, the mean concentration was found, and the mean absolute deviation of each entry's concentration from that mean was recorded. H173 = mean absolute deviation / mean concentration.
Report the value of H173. 0.12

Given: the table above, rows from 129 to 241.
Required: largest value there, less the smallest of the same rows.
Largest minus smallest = 270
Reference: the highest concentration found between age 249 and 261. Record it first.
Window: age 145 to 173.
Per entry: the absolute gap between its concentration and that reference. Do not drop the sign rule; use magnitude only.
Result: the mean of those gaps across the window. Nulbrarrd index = 13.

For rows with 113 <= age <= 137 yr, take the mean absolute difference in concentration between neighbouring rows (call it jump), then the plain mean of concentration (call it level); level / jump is 46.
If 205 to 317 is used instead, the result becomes 36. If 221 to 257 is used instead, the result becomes 32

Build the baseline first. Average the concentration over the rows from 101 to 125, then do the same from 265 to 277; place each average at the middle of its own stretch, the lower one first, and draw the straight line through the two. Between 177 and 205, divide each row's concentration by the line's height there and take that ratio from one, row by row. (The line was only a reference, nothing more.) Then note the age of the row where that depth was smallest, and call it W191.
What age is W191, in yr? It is 203.0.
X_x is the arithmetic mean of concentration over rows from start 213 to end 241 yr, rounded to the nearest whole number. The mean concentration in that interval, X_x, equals 477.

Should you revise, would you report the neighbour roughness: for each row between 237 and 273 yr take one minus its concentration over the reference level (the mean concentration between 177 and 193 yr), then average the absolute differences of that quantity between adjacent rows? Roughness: 0.053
